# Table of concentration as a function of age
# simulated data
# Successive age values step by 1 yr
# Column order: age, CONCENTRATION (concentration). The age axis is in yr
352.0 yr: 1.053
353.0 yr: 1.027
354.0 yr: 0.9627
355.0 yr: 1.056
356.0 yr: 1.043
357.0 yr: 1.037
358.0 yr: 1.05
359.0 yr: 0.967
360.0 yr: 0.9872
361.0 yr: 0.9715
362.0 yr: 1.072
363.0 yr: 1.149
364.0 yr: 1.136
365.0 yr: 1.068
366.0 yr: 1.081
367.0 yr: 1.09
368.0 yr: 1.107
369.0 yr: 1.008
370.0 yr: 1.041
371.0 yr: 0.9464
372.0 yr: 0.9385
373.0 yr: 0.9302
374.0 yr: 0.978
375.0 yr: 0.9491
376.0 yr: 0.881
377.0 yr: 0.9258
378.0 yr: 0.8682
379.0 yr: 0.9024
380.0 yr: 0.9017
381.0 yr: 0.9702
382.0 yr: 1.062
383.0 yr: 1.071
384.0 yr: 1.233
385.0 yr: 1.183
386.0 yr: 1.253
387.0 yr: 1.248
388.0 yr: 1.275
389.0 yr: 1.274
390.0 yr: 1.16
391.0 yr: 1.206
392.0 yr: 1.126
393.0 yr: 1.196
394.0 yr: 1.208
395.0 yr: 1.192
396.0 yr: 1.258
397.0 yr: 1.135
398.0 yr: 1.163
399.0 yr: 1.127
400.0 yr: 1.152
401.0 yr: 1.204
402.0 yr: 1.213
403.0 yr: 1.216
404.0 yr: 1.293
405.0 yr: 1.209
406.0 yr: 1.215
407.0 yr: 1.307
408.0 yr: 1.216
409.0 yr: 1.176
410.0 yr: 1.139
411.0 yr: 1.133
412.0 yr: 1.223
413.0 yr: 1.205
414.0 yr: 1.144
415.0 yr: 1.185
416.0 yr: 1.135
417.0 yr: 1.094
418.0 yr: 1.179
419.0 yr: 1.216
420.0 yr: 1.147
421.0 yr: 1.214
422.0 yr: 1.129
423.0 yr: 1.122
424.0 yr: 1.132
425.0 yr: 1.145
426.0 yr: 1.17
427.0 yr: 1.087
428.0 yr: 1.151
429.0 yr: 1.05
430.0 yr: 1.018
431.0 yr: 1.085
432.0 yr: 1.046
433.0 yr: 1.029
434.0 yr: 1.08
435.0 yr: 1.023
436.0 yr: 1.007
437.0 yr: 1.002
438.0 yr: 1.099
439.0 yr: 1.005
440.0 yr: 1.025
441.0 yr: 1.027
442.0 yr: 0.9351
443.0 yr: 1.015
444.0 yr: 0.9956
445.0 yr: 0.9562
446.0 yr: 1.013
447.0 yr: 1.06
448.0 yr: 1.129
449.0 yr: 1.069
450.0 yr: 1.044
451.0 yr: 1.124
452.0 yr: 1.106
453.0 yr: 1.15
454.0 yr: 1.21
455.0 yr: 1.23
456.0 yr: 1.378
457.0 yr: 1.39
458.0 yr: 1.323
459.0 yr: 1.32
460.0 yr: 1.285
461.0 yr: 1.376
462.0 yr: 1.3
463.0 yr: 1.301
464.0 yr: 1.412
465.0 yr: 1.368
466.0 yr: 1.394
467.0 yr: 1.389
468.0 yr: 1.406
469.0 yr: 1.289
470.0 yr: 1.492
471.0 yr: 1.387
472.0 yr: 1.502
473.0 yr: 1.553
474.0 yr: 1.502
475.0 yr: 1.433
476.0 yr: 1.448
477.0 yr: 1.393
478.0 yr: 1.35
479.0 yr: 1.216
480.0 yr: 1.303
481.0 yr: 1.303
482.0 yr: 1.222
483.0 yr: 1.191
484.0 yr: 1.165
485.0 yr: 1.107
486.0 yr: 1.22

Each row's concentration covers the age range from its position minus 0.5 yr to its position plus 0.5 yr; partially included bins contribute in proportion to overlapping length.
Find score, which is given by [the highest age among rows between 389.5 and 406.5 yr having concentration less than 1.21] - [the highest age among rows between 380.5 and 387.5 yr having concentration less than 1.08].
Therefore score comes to 22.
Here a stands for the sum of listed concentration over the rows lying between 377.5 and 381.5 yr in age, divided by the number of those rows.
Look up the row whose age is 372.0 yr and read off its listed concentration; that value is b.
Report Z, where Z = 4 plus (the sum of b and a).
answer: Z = 5.85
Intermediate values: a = 0.91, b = 0.9385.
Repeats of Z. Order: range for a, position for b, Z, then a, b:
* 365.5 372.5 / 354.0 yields 5.99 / 1.03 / 0.9627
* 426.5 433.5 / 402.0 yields 6.28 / 1.07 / 1.213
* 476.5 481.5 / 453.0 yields 6.46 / 1.31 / 1.15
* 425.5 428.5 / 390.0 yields 6.30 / 1.14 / 1.16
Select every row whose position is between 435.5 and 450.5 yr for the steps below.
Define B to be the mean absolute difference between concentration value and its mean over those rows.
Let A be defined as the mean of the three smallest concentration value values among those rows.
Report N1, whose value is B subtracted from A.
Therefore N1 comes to 0.93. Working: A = 0.96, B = 0.037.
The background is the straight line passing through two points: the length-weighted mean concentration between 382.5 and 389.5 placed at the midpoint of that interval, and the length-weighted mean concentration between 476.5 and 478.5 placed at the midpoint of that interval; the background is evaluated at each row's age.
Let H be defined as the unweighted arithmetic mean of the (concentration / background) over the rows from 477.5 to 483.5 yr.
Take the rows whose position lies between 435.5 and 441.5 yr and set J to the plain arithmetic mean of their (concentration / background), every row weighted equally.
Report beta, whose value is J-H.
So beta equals -0.13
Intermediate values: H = 0.92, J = 0.79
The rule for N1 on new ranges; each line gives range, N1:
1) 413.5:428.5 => 1.07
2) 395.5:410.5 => 1.09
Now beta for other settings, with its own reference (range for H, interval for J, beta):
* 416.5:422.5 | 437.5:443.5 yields -0.14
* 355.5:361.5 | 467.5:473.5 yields 0.20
